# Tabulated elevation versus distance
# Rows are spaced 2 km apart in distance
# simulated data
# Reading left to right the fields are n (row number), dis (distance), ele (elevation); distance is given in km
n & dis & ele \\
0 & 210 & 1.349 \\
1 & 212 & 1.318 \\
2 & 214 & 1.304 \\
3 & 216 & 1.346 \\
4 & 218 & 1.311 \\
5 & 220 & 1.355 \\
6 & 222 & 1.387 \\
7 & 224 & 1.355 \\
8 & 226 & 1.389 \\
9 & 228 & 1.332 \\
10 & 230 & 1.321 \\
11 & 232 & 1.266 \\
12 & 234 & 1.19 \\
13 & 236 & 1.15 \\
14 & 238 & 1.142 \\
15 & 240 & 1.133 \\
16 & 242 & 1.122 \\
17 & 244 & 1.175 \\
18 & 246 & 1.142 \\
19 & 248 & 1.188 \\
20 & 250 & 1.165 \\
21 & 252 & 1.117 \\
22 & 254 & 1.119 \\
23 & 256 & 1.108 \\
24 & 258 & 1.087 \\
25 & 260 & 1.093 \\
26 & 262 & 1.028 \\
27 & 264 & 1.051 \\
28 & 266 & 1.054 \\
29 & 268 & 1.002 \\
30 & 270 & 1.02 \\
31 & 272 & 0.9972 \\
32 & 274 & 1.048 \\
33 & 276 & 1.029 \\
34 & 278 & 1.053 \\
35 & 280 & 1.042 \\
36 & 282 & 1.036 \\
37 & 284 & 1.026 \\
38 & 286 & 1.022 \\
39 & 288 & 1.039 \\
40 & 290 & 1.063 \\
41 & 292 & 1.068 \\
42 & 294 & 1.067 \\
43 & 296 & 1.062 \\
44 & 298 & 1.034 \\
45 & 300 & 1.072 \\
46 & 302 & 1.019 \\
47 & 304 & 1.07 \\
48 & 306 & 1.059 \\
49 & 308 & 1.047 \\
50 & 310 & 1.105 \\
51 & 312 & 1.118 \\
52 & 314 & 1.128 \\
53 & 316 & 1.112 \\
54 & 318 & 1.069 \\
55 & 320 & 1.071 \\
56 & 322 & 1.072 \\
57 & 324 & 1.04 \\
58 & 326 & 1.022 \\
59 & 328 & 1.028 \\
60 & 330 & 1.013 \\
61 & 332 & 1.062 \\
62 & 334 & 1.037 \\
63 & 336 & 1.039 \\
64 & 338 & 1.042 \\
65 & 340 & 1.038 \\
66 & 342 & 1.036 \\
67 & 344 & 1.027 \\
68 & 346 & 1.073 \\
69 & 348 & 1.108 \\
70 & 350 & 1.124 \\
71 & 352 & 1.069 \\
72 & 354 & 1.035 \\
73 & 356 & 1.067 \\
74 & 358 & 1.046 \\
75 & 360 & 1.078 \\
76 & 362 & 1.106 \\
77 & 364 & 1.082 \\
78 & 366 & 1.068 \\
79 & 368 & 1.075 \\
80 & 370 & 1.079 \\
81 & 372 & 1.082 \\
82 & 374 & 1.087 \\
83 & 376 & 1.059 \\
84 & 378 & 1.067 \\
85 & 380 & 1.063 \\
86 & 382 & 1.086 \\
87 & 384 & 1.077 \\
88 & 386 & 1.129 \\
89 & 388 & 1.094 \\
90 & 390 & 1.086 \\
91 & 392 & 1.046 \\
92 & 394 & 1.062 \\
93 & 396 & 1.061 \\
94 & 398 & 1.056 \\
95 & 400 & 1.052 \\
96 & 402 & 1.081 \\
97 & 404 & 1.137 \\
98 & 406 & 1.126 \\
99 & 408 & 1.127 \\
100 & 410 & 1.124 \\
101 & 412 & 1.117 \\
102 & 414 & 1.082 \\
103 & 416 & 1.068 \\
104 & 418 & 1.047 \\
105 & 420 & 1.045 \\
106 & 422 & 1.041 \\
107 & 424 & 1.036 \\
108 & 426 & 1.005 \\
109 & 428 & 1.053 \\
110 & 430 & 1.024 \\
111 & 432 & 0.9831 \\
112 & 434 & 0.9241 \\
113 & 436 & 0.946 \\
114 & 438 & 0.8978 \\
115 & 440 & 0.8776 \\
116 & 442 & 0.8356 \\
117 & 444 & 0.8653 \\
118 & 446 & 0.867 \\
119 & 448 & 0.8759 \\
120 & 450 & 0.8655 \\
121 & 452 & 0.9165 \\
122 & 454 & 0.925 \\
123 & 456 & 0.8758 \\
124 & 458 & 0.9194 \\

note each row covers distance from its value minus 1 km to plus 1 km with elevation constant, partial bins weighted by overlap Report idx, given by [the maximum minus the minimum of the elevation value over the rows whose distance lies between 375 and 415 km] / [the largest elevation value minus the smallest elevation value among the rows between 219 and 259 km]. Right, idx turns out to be 0.3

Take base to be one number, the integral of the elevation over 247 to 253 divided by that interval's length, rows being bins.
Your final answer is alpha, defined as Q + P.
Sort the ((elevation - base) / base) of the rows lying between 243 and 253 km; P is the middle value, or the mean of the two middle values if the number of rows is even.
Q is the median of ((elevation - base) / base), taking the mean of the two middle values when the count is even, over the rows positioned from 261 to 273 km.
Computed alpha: -0.11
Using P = 0.007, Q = -0.115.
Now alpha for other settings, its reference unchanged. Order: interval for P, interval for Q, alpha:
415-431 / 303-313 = -0.17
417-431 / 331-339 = -0.20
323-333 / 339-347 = -0.21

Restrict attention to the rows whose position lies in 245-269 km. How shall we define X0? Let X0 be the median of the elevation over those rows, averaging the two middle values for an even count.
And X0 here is 1.10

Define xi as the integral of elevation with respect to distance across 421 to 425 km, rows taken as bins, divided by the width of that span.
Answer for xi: 1.04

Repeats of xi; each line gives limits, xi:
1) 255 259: 1.10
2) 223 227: 1.37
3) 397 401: 1.05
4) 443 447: 0.87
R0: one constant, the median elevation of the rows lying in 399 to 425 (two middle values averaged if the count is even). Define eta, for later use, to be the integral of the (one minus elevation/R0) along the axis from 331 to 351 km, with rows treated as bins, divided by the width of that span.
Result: 0.02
